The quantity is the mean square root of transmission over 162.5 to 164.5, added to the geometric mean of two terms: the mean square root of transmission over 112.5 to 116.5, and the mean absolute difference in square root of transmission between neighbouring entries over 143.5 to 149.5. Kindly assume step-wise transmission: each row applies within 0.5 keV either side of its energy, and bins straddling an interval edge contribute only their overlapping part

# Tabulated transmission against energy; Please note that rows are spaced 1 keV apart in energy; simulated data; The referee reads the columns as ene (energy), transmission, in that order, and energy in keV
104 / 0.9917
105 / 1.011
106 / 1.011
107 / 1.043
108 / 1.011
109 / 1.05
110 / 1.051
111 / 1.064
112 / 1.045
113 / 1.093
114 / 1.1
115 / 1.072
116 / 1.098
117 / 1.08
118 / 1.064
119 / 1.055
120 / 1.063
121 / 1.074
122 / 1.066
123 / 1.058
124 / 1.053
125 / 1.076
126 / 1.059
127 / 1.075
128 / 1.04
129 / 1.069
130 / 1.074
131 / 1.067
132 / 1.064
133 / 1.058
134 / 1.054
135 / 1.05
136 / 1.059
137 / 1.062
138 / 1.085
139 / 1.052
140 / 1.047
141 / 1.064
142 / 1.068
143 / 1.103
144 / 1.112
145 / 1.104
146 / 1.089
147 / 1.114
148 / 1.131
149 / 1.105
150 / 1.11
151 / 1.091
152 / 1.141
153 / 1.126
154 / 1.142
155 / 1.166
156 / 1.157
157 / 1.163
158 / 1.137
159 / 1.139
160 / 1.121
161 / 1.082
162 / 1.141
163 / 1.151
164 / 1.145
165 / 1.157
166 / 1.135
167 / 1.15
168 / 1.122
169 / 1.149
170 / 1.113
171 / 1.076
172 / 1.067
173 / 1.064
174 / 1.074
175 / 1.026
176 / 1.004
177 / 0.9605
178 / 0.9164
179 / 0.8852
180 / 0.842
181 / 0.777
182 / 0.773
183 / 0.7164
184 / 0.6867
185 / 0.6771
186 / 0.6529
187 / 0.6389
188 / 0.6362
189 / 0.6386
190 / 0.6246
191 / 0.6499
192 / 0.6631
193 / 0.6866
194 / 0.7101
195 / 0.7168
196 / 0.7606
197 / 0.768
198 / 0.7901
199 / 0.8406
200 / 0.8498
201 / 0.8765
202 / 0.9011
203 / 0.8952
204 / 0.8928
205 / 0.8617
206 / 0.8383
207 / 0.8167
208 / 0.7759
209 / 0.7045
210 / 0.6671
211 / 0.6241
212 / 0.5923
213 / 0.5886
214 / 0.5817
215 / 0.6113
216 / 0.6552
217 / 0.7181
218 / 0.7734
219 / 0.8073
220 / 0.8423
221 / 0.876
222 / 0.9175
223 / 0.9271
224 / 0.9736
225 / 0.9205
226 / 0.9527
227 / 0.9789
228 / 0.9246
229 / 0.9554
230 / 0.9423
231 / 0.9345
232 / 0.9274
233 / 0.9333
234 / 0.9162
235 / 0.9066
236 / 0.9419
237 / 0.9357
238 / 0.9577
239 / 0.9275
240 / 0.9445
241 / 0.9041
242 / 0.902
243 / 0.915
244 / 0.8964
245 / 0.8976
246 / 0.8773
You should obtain 1.17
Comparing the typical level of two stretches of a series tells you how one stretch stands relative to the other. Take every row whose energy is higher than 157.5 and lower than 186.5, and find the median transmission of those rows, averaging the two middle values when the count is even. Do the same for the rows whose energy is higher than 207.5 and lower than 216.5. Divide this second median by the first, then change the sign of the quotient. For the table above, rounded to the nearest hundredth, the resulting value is -0.58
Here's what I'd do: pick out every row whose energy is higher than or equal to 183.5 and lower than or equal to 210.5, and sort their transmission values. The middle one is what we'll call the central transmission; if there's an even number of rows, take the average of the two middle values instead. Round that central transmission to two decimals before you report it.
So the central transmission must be 0.72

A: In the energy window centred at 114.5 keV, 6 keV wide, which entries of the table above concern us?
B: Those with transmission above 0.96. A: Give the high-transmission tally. 6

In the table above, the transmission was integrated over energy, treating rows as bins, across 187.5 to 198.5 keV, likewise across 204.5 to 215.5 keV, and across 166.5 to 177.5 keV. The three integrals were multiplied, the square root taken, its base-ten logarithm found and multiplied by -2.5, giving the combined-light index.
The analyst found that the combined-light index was -3.5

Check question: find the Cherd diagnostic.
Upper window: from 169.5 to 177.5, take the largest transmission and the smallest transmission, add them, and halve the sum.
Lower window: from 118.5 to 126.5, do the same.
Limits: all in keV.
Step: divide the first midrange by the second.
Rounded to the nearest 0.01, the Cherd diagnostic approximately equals 0.97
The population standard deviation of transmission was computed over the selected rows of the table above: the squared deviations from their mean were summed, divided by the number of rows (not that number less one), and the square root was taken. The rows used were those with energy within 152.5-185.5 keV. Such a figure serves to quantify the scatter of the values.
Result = 0.15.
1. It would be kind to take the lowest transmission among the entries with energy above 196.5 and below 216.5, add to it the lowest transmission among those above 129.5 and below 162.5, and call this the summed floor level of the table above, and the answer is 1.63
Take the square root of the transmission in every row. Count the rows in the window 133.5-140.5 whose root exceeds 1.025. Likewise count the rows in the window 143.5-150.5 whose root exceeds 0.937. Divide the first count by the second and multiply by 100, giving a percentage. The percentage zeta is 71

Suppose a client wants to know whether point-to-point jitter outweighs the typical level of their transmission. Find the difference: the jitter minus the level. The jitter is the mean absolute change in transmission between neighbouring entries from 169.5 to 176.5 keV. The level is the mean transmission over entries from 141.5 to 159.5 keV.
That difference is -1.10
